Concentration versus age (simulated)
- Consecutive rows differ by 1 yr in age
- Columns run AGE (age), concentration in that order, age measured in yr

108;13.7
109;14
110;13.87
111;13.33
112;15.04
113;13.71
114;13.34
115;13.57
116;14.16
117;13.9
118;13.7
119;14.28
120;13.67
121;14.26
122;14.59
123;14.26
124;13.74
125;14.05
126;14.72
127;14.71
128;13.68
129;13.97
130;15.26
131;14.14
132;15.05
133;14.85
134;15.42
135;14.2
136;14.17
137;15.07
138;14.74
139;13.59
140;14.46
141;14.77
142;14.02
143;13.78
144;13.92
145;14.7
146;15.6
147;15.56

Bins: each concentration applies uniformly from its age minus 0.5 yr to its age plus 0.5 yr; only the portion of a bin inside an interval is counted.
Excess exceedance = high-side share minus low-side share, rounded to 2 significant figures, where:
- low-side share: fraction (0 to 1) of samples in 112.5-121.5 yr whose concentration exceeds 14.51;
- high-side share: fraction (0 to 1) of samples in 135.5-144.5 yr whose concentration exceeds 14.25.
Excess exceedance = 0.44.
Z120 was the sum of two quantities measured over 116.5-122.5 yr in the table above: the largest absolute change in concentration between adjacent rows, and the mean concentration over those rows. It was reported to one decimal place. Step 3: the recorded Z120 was 14.7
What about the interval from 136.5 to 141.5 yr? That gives 15.7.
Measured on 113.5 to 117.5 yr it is 14.3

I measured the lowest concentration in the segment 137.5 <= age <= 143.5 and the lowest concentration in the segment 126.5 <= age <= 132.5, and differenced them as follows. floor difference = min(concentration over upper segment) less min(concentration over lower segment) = -0.1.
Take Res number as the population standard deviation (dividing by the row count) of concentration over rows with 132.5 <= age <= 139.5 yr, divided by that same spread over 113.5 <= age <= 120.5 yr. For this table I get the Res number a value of 1.9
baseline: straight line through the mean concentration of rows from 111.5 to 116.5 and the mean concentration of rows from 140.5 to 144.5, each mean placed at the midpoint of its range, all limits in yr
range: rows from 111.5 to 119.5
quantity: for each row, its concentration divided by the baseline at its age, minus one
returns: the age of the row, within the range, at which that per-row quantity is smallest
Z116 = 114 yr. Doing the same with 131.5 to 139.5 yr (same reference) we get 139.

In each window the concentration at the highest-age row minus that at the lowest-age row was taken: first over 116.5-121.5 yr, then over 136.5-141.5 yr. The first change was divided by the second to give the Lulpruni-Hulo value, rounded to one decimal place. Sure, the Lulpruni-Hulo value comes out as -1.2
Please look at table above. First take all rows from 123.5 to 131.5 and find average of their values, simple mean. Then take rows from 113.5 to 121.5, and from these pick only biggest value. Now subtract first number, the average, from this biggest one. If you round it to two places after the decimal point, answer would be 0.00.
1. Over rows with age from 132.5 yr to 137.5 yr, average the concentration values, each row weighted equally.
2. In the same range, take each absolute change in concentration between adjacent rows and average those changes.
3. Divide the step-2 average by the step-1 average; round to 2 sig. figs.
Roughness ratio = 0.046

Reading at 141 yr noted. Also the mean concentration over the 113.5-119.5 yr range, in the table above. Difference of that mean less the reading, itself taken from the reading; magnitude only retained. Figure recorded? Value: 15.7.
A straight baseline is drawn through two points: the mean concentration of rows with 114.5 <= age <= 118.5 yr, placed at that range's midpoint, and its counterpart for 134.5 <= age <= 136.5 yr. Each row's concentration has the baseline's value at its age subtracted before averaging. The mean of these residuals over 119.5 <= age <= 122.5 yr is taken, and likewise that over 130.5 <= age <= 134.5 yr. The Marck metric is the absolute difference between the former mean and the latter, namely 0.48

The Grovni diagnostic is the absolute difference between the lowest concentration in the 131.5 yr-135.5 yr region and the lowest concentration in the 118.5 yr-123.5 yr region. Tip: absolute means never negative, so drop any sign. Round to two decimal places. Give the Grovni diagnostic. 0.53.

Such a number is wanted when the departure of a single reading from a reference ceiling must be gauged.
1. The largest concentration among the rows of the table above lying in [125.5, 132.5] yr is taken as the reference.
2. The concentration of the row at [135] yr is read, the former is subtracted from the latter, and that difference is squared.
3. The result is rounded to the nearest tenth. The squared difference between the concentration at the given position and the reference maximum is 1.1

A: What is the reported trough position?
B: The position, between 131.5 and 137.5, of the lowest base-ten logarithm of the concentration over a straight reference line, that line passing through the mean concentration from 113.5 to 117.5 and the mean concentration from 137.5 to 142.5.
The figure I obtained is 136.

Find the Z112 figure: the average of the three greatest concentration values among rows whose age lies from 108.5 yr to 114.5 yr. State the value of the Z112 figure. 14.3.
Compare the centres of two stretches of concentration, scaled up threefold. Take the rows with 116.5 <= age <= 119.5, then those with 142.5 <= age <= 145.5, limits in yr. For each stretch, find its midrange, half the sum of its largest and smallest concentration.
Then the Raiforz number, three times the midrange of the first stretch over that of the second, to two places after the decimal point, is 2.95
